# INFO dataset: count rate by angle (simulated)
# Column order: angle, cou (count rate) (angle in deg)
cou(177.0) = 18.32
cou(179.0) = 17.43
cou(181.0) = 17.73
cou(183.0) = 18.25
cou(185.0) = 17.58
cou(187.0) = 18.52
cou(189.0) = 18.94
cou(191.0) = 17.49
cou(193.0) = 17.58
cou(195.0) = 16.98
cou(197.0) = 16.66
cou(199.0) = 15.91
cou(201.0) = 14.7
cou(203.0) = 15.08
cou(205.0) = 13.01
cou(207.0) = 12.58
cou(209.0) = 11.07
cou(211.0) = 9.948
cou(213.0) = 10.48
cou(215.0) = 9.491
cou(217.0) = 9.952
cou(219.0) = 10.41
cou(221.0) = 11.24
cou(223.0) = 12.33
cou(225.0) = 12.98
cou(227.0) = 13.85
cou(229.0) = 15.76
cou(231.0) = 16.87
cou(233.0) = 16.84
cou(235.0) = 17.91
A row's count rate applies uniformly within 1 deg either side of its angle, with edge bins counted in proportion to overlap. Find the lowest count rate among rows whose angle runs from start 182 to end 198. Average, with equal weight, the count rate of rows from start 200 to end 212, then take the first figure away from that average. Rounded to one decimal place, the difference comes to -3.9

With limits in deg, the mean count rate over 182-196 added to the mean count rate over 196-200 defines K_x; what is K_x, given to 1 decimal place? 34.2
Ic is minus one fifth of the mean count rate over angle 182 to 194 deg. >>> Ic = -3.6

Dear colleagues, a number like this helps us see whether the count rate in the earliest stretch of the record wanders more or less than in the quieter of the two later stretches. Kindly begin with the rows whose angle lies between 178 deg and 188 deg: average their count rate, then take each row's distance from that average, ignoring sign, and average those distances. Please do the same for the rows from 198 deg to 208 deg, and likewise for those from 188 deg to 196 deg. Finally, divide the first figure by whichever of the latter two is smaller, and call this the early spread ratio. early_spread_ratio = 0.65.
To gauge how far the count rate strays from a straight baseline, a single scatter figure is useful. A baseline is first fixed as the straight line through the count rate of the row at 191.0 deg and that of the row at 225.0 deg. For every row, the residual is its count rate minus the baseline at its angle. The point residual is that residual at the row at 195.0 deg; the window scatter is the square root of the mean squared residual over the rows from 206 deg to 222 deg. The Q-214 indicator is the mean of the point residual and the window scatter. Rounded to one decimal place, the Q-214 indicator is 2.0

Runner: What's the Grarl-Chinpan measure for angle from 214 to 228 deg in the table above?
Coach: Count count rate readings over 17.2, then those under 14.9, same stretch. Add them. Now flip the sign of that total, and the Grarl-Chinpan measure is -7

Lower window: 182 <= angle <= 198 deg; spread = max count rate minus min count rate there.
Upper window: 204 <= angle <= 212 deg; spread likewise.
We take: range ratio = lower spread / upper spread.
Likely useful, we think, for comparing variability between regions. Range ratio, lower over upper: 0.74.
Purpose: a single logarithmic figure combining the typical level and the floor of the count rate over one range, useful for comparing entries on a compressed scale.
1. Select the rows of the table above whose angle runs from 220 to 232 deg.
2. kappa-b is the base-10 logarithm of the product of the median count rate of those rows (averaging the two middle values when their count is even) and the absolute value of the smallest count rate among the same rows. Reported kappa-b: 2.18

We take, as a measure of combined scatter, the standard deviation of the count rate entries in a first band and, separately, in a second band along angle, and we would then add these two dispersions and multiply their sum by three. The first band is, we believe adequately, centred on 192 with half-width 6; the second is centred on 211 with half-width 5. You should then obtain 6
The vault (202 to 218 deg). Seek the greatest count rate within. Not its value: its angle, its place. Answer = 203.0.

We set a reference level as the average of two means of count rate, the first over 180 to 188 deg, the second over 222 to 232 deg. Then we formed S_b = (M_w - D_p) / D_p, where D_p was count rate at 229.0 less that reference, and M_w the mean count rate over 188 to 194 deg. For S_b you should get -43.0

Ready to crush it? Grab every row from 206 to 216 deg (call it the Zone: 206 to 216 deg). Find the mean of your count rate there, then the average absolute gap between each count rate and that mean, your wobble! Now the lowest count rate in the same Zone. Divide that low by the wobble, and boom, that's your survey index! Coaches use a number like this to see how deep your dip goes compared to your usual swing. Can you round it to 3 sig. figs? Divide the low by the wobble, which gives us 10.7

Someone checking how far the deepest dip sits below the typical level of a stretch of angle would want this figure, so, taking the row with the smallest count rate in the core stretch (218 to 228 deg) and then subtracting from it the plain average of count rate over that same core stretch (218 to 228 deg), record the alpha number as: -1.75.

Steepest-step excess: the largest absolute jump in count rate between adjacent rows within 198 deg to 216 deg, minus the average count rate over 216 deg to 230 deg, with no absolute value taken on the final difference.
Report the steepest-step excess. -10.3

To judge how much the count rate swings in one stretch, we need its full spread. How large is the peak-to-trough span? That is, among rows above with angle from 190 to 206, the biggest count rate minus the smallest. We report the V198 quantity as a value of 4.6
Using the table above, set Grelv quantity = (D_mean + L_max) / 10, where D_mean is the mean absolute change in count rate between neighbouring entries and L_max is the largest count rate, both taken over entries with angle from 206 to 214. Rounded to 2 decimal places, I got 1.36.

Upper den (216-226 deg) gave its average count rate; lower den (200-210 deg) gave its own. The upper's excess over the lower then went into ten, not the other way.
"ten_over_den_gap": -5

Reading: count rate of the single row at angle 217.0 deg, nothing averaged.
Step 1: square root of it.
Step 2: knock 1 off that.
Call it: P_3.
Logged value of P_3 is 2.15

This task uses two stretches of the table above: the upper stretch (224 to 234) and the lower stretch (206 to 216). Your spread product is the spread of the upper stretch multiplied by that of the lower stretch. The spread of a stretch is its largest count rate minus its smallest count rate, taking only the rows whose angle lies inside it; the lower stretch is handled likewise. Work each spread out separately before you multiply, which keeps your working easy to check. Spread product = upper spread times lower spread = 12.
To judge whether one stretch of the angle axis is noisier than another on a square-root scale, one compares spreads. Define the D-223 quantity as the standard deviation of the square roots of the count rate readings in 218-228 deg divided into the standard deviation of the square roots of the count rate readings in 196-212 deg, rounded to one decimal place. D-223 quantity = 1.7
